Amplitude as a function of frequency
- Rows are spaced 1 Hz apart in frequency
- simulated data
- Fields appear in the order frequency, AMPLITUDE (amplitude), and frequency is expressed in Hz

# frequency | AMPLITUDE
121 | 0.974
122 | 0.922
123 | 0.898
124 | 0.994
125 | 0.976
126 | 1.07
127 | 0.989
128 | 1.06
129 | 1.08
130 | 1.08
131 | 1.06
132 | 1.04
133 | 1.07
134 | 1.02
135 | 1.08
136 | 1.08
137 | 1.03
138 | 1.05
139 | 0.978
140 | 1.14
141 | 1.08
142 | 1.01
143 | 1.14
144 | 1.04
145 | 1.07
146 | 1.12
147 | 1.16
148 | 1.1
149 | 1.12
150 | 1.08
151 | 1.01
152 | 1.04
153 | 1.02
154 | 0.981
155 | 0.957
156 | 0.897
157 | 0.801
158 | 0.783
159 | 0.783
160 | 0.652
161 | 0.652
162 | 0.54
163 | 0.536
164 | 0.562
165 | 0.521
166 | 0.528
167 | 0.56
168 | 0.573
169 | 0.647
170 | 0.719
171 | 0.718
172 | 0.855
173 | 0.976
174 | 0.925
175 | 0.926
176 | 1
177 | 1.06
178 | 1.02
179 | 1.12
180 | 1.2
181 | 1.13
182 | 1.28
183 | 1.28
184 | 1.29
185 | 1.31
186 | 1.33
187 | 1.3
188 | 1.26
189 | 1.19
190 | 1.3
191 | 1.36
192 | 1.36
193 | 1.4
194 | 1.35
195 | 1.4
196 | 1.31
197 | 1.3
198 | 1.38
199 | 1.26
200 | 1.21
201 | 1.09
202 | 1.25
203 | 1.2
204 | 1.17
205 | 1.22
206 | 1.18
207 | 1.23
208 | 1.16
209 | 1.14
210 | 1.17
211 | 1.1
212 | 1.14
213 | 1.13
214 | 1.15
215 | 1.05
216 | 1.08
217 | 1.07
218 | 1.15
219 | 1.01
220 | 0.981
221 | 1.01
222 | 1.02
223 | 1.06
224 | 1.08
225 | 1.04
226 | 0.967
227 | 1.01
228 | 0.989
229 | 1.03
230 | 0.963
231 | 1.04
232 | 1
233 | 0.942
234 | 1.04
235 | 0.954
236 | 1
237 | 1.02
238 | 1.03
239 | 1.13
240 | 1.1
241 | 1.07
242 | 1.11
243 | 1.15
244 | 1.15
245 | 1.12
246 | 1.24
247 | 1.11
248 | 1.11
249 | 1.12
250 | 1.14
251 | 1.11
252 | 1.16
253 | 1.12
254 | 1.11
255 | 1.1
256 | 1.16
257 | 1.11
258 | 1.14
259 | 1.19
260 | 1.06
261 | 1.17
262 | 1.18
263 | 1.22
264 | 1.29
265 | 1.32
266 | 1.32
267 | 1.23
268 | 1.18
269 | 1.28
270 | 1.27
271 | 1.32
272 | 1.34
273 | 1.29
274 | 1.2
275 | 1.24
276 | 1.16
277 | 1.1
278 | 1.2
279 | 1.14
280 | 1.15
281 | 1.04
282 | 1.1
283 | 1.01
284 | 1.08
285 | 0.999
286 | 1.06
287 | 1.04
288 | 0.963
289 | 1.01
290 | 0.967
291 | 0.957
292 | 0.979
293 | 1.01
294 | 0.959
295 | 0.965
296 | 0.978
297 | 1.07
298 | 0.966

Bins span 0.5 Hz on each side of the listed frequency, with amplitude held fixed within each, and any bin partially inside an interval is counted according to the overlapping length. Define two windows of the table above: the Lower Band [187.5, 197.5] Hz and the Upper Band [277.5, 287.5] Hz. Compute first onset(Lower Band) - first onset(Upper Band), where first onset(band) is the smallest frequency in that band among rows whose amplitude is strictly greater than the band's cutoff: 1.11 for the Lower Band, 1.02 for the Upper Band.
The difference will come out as -90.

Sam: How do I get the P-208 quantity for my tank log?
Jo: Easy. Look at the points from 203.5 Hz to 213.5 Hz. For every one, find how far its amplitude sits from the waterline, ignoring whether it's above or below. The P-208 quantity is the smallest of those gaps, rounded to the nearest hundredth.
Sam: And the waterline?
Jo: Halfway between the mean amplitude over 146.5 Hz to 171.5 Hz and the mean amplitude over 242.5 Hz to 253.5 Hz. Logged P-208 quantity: 0.13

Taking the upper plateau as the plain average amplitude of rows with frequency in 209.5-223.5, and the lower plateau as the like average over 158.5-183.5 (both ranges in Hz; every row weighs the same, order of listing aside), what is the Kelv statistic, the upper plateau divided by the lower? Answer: 1.3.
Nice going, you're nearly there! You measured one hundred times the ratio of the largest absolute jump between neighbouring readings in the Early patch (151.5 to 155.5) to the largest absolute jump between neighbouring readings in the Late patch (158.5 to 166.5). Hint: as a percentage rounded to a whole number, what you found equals 30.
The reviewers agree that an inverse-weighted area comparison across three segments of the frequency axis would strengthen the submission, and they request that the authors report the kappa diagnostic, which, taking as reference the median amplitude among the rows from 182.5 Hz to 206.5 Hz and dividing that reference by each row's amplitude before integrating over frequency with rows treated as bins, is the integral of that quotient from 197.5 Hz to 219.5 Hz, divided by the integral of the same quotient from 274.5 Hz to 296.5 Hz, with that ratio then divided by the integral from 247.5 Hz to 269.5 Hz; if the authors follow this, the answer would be 0.037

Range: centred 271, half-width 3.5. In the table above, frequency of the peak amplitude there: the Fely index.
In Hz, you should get 272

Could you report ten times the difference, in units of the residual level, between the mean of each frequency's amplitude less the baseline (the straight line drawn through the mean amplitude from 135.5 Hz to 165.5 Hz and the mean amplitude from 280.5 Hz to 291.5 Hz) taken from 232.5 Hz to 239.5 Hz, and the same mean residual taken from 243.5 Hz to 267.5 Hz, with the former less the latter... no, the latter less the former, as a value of 1.4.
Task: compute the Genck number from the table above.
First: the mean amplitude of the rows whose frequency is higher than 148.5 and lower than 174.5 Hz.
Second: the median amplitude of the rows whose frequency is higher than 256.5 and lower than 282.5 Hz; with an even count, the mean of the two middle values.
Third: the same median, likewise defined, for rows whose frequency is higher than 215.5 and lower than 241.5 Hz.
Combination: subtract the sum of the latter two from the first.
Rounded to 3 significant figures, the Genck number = -1.43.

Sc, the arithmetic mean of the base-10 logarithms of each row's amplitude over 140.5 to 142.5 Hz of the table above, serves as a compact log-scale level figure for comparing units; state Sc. 0.019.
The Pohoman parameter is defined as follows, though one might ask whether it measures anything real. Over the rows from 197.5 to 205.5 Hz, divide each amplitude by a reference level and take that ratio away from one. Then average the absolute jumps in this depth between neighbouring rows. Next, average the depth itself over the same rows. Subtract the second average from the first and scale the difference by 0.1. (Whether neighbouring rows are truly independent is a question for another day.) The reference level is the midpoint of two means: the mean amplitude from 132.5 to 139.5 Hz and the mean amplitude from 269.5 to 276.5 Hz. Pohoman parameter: 0.013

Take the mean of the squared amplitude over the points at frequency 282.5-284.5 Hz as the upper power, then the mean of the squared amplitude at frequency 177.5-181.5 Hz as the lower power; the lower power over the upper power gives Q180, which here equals 1.15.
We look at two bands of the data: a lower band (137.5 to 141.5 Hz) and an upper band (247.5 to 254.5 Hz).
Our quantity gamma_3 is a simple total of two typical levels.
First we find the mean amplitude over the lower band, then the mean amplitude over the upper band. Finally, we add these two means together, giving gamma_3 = 2.19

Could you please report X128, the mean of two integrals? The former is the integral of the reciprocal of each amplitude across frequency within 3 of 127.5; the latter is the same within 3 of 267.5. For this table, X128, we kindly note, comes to 5.25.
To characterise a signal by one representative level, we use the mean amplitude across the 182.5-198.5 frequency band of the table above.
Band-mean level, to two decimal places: 1.32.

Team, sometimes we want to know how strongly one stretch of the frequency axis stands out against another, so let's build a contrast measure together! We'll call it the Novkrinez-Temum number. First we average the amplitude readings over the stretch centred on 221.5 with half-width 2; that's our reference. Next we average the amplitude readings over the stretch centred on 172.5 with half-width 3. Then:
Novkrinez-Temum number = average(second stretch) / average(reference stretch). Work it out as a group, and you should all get 0.84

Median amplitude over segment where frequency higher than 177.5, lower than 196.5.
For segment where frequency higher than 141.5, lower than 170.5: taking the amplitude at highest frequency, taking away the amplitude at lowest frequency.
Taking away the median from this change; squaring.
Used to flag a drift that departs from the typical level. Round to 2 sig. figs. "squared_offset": 2.5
